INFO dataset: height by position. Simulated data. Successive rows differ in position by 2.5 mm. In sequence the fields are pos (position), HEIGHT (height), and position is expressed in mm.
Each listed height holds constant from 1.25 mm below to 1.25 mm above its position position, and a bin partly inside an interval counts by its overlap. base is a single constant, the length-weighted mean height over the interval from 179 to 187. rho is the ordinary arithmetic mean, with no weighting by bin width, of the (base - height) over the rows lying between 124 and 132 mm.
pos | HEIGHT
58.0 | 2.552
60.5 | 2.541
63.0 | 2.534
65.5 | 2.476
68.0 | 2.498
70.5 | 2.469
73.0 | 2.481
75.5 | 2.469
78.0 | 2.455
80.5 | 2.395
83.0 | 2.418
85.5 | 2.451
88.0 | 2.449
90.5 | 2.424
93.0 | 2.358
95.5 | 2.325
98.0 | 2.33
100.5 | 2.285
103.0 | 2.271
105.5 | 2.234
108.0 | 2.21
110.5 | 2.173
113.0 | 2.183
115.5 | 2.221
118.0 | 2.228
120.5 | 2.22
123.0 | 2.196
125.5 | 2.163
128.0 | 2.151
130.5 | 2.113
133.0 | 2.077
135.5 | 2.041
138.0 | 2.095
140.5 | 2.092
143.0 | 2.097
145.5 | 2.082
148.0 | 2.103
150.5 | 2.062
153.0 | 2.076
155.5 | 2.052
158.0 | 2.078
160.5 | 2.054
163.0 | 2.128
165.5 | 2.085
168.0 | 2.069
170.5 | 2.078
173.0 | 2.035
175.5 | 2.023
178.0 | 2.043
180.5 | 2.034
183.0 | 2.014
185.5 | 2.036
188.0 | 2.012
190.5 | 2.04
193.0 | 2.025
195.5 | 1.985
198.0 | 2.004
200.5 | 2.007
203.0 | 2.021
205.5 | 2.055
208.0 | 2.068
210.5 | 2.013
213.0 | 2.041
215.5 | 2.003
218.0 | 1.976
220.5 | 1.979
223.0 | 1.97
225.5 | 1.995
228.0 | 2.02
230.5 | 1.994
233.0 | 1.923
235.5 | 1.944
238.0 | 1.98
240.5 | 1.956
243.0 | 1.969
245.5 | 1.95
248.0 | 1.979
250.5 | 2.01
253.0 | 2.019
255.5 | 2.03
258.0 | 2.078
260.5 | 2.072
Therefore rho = -0.11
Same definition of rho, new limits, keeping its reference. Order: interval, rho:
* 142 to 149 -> -0.07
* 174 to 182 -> -0.01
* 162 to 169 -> -0.07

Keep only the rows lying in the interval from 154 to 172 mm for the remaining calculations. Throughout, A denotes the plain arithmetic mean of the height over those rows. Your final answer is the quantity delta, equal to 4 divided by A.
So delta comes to 1.93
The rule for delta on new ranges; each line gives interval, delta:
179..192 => 1.97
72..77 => 1.62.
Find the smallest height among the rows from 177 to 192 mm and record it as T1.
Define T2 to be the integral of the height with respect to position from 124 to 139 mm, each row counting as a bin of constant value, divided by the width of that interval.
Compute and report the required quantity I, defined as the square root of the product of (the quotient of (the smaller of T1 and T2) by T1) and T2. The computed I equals 1.45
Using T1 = 2.012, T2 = 2.11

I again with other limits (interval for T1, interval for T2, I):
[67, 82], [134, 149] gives 1.35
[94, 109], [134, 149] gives 1.40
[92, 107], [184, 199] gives 1.35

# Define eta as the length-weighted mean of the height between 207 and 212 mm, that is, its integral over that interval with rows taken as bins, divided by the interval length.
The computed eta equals 2.04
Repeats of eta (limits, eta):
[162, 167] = 2.10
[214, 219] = 1.99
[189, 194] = 2.03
